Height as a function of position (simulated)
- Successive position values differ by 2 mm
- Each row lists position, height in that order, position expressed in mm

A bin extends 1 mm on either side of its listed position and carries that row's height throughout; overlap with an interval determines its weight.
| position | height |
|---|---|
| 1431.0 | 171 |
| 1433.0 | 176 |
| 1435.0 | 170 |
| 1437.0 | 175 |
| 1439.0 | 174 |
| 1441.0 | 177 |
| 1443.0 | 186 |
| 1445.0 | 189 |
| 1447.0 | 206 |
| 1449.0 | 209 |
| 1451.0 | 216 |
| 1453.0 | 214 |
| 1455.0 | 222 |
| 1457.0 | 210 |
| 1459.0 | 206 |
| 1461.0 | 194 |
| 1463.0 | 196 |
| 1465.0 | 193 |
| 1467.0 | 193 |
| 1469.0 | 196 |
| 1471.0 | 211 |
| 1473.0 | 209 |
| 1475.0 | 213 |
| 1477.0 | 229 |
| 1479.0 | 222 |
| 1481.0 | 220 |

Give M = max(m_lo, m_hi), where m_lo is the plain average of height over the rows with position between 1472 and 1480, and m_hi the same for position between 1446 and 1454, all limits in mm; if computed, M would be 218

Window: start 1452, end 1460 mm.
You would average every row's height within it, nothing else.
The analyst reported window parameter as 213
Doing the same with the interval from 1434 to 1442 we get 174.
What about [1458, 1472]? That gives 198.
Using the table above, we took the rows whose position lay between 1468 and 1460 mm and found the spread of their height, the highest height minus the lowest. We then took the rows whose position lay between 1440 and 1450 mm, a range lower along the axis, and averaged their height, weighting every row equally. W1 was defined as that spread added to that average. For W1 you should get 196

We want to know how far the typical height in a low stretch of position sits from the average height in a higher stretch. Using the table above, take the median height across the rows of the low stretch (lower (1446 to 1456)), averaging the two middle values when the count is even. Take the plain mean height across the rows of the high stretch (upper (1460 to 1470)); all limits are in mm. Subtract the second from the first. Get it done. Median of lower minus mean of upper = 20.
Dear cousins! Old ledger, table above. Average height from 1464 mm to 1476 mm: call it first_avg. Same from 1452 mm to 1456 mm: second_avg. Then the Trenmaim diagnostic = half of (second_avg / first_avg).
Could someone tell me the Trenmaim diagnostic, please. 0.54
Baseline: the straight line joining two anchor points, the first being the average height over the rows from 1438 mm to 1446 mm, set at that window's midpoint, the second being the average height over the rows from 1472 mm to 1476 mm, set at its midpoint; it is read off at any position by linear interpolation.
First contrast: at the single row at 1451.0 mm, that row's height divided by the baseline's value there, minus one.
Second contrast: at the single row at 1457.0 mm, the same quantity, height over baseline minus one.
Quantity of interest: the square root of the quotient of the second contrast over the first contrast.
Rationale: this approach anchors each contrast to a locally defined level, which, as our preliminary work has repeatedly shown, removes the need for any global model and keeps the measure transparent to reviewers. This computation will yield 0.74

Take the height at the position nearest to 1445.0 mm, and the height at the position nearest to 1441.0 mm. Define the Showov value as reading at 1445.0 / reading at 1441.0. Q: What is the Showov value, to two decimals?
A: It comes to 1.07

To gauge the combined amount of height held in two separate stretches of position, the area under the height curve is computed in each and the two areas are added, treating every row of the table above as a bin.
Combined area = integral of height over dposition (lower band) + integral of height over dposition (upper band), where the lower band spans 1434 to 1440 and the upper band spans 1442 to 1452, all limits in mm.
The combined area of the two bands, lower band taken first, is 3050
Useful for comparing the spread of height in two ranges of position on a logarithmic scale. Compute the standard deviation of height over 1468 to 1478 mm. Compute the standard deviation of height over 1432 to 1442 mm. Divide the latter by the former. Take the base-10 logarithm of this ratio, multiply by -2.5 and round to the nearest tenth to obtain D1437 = 1.6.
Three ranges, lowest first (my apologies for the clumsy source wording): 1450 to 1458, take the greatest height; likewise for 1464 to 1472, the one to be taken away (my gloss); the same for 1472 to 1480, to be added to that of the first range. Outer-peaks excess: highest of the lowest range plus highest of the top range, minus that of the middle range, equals 240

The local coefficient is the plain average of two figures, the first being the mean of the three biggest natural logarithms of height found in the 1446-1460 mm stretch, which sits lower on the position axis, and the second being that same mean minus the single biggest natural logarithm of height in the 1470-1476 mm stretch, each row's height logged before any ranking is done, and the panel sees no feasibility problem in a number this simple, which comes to 2.70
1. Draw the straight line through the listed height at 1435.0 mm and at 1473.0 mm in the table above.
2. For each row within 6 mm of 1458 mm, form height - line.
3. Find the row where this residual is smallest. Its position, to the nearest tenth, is 1463.0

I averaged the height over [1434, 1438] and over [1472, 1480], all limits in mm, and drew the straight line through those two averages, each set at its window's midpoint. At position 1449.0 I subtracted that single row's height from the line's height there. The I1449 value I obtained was -22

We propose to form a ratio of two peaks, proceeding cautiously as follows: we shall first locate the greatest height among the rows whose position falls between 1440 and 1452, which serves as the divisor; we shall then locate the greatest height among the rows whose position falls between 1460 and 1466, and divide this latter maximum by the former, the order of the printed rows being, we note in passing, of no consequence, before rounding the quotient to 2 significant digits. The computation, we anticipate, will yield 0.91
